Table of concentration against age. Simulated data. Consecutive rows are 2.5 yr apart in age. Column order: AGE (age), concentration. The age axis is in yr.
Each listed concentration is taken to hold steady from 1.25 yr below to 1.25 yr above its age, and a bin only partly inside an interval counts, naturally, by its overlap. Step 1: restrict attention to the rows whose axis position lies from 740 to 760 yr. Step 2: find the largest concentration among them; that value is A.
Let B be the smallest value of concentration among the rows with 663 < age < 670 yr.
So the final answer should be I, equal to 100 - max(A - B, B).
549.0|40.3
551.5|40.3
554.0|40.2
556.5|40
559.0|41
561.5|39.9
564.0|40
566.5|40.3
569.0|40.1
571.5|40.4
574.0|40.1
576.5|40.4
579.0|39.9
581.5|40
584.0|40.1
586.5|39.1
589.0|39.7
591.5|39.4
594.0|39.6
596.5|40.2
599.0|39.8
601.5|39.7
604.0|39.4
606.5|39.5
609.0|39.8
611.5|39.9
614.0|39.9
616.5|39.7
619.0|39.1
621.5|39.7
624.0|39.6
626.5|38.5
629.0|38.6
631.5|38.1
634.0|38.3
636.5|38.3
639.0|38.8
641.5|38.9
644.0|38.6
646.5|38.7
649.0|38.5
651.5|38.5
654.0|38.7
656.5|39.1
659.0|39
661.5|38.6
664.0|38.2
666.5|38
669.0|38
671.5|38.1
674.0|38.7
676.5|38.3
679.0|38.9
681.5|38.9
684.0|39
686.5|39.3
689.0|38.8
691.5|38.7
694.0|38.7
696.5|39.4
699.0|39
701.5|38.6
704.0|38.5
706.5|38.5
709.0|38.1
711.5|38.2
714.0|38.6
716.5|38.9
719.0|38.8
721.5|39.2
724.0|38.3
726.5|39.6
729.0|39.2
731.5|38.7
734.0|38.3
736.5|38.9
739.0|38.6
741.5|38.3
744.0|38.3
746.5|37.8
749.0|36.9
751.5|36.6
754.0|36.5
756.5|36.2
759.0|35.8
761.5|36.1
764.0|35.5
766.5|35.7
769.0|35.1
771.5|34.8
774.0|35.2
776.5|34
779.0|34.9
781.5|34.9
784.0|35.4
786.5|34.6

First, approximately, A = 38.3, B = 38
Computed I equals 62.0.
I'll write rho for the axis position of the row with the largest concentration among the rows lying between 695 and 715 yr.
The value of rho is 696.5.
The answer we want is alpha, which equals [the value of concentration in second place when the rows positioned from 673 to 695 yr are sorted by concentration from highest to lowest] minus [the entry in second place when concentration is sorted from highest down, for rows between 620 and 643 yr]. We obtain -0.6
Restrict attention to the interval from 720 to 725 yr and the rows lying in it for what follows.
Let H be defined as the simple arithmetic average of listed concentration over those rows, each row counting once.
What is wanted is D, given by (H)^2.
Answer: 1502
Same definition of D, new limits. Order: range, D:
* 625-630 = 1486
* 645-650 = 1490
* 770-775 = 1225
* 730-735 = 1482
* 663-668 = 1452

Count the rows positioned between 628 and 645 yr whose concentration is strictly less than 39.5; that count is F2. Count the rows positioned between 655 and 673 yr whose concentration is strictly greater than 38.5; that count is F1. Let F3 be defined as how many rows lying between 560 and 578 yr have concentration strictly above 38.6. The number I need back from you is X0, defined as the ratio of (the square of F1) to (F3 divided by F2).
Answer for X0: 9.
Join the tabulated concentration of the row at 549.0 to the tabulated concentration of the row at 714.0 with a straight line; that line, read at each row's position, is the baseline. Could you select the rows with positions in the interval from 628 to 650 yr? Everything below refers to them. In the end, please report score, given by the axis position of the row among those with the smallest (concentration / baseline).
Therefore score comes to 631.5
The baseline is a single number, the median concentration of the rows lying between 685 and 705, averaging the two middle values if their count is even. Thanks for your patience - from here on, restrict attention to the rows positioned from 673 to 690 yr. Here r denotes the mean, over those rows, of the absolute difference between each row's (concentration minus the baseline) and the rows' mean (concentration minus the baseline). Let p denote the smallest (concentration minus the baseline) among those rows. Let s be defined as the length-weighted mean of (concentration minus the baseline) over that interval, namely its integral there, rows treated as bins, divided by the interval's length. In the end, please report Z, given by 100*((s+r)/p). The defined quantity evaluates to -68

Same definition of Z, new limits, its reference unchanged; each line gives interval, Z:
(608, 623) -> 321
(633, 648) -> -12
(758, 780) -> 64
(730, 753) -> 4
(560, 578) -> 139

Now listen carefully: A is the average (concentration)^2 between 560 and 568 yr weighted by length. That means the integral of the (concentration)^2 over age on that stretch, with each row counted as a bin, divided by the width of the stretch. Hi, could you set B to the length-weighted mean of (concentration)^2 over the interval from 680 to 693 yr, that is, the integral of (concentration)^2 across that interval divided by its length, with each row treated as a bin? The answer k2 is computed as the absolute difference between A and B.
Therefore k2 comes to 92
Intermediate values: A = 1608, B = 1516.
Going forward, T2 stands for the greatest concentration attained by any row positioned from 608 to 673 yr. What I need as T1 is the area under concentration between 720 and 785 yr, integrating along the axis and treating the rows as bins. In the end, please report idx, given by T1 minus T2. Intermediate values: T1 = 2398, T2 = 39.9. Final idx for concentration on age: 2358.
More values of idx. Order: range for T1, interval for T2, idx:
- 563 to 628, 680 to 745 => 2545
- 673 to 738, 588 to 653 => 2480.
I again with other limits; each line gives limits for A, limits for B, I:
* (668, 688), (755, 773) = 65.2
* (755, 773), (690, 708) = 61.5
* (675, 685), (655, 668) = 62.0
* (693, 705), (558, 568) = 60.1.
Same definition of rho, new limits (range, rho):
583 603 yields 596.5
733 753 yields 736.5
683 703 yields 696.5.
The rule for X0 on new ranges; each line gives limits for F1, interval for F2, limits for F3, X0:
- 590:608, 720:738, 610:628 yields 49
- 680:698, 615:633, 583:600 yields 28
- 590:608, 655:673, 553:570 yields 49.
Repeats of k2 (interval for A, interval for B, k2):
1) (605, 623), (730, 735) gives 87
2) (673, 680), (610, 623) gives 81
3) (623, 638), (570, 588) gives 113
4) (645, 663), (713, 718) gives 3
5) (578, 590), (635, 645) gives 88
